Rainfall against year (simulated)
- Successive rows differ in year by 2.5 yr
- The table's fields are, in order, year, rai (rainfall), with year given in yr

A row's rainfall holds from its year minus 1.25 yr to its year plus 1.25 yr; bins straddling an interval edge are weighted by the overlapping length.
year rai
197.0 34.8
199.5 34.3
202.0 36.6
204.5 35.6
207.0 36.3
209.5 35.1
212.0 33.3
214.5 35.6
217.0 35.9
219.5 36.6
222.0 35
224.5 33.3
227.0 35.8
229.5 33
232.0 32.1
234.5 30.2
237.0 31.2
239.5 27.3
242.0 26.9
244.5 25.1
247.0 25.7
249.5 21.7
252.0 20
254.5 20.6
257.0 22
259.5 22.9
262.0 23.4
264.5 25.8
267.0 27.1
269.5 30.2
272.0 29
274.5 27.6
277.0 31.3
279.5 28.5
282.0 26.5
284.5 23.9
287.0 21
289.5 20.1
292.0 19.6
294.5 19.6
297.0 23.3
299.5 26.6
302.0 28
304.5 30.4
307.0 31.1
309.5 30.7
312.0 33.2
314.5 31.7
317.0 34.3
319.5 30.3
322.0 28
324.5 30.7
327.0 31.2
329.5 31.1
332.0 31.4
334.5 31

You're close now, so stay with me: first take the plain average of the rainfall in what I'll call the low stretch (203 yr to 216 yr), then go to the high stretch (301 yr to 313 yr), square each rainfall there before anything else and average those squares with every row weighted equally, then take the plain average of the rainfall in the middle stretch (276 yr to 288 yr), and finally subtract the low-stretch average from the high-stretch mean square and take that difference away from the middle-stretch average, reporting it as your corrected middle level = -883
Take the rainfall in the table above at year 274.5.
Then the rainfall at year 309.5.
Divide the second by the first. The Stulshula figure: 1.11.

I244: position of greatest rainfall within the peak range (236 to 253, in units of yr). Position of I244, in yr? 237.0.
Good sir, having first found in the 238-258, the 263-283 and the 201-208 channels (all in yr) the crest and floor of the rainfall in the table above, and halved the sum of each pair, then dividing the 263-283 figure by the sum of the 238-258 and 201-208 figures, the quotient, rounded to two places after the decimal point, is 0.48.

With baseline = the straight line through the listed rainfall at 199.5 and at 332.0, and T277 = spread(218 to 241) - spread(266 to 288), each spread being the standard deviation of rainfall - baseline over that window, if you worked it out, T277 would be -0.3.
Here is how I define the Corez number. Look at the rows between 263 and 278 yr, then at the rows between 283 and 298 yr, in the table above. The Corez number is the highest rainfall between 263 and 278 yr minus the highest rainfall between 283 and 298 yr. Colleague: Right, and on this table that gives 7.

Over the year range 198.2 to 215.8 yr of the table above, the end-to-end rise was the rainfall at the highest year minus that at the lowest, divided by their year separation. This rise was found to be 0.1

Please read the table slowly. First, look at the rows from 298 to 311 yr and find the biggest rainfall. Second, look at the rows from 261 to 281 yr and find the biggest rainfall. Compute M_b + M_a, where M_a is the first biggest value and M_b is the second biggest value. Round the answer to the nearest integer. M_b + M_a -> 62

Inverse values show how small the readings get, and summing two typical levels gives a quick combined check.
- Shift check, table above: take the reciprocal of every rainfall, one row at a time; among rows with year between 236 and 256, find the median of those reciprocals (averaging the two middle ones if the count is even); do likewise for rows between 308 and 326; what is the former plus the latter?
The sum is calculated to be 0.0719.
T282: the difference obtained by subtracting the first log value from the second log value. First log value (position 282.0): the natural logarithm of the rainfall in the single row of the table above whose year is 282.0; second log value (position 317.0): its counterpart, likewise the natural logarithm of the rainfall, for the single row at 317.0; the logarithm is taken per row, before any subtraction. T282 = 0.26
